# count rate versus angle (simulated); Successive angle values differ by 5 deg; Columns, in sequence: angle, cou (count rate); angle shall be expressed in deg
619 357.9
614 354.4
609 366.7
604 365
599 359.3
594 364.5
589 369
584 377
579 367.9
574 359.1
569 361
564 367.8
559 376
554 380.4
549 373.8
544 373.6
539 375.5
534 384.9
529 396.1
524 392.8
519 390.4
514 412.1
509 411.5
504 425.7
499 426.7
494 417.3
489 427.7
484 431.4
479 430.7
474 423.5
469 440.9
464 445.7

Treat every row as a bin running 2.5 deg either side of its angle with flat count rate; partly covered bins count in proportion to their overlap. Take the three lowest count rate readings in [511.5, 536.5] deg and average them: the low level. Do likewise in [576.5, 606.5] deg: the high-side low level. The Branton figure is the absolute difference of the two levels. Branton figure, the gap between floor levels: 26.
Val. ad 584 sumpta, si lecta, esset 377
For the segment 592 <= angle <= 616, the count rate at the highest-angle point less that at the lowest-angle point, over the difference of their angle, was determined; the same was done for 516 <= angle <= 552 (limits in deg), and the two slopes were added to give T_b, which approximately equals -1.1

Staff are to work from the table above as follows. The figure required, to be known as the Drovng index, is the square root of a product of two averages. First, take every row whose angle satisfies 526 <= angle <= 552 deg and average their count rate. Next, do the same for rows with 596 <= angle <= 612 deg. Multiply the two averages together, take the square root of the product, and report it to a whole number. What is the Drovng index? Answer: 372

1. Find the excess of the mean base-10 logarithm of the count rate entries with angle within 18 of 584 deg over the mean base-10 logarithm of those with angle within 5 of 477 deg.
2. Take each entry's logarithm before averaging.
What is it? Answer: -0.068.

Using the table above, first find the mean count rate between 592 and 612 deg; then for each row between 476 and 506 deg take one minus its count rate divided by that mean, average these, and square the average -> 0.030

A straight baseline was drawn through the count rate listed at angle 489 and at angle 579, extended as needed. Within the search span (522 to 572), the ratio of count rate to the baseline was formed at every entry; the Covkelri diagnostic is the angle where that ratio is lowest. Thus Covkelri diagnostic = 539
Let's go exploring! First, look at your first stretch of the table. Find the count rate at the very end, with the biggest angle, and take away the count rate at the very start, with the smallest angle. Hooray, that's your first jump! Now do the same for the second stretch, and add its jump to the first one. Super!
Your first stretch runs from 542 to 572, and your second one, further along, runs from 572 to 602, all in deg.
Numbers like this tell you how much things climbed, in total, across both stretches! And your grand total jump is -12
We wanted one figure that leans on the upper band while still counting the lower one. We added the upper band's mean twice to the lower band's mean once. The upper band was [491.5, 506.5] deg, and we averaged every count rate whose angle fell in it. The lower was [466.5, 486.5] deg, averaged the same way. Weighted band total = 1278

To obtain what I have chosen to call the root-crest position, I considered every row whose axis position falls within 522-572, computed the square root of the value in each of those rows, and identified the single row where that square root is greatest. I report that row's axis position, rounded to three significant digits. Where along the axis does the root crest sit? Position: 529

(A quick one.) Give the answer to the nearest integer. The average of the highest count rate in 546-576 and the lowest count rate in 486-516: 396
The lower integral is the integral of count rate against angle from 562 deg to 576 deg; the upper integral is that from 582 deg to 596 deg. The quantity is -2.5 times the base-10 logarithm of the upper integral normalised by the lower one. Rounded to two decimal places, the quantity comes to -0.02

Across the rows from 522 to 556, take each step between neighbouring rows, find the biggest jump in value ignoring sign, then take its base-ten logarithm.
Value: 1.05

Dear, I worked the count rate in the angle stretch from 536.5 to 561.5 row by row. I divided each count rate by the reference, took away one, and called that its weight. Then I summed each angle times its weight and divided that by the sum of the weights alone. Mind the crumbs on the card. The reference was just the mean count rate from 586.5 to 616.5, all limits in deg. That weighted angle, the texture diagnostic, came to 549.6 deg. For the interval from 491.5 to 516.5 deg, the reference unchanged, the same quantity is 503.5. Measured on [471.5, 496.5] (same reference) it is 483.8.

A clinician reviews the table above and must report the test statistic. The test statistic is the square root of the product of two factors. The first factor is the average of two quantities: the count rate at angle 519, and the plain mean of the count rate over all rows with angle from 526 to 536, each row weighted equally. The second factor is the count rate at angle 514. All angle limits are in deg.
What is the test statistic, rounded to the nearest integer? 401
